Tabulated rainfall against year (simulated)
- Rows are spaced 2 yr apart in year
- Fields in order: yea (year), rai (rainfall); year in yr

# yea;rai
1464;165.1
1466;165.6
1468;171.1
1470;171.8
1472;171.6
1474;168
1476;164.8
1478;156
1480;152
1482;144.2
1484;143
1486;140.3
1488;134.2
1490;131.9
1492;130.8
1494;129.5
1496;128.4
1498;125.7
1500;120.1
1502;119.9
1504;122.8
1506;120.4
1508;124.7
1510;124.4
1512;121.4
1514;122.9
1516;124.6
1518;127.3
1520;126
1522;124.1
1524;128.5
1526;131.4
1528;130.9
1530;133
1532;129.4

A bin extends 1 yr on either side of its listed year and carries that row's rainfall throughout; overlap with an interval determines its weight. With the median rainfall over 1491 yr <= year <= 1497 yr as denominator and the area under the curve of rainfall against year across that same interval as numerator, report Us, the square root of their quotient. 2.45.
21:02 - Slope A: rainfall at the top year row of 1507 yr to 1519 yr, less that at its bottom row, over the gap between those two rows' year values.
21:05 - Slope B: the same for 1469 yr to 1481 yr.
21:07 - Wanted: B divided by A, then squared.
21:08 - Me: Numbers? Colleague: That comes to 58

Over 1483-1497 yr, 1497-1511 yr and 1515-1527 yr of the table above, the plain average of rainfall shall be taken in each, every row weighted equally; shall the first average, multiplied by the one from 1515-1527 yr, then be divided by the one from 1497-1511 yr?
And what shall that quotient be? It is 139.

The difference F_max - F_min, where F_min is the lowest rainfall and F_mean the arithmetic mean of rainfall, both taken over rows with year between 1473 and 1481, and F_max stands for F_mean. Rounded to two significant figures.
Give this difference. 8.2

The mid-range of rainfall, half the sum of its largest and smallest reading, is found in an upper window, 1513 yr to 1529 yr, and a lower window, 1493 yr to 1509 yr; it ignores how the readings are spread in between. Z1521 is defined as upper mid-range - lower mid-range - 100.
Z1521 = -98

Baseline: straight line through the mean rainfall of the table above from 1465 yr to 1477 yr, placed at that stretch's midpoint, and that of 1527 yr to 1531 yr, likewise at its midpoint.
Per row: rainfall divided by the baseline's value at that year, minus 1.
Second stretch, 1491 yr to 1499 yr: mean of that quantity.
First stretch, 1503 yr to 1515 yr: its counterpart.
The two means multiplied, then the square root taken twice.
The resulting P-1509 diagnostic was 0.396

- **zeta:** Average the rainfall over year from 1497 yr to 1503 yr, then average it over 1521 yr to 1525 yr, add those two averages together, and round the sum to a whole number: 248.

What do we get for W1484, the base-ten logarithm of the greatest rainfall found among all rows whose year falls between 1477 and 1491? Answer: 2.19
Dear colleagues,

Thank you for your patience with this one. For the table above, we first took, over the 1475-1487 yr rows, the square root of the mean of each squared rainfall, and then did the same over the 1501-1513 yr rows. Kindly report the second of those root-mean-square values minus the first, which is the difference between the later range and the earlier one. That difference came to -28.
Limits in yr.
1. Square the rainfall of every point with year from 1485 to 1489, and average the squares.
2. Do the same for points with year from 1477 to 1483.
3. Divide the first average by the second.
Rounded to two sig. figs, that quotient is 0.83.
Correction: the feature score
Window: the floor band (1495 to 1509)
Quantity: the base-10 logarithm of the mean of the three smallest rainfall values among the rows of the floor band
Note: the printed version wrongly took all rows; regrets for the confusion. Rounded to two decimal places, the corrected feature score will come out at 2.08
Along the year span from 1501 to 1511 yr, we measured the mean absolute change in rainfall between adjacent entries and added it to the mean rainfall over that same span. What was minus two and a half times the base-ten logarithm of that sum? -5.24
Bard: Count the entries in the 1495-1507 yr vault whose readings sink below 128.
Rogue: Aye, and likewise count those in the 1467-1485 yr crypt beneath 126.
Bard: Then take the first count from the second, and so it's -5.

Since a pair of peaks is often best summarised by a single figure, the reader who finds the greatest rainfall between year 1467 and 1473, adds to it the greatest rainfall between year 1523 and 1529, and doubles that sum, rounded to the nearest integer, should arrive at 606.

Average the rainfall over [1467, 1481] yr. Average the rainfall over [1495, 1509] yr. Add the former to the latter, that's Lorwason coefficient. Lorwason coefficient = 288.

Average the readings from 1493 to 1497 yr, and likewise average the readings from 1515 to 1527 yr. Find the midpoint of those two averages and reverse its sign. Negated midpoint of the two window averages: -128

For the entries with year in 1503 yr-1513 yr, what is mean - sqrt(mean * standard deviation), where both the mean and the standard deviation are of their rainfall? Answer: 108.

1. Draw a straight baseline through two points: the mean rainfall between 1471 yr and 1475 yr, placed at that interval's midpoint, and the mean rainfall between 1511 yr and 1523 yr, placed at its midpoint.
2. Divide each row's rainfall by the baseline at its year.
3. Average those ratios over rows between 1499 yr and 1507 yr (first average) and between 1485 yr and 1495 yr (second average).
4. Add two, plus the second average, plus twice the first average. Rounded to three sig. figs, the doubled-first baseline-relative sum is 4.62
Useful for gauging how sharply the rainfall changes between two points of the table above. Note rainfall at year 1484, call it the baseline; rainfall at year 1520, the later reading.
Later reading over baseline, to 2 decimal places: 0.88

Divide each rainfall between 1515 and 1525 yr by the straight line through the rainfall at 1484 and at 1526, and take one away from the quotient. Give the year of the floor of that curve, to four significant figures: 1516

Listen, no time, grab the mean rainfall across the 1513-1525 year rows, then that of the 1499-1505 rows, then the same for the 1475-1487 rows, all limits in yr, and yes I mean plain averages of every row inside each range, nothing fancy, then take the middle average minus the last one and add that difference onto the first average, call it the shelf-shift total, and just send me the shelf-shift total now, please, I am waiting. 96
